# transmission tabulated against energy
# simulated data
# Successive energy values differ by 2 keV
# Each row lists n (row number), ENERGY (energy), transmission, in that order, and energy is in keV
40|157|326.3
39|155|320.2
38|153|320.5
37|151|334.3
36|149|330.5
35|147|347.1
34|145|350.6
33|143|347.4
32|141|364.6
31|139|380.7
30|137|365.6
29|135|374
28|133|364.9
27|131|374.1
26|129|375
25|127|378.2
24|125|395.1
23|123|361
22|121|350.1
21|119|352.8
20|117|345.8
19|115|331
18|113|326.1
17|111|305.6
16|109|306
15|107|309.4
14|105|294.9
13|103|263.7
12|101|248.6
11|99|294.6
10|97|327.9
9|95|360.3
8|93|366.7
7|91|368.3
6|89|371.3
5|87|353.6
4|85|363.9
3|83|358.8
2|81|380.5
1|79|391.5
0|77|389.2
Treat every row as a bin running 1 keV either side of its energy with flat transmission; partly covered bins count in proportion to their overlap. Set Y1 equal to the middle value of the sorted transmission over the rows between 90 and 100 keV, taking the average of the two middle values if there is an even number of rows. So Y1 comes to 360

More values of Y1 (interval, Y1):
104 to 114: 306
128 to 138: 374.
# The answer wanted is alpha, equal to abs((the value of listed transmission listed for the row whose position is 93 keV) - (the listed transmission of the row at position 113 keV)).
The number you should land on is 41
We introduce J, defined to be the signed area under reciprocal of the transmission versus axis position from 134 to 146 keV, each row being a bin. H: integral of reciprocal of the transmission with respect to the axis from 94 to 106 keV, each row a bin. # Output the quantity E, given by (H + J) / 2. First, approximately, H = 0.0409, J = 0.0330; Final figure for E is 0.0369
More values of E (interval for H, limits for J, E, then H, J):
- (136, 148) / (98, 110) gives 0.0378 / 0.0334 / 0.0422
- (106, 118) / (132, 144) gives 0.0351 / 0.0375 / 0.0328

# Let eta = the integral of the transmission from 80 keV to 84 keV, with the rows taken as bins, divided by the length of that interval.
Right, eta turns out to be 370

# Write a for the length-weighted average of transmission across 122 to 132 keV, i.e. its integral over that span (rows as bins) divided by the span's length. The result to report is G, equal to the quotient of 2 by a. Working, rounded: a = 377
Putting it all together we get 0.0053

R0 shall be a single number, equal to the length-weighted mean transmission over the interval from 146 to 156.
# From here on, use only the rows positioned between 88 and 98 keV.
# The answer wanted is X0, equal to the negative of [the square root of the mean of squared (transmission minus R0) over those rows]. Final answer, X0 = -33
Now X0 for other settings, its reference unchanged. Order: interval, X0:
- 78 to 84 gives -48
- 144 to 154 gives -13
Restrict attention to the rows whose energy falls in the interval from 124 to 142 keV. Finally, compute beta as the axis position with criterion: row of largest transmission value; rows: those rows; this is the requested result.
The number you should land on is 125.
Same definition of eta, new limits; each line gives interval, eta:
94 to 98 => 344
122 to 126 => 378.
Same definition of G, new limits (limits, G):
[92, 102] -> 0.0063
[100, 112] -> 0.0069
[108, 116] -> 0.0063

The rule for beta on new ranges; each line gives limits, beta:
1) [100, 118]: 117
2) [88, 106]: 89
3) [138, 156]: 139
